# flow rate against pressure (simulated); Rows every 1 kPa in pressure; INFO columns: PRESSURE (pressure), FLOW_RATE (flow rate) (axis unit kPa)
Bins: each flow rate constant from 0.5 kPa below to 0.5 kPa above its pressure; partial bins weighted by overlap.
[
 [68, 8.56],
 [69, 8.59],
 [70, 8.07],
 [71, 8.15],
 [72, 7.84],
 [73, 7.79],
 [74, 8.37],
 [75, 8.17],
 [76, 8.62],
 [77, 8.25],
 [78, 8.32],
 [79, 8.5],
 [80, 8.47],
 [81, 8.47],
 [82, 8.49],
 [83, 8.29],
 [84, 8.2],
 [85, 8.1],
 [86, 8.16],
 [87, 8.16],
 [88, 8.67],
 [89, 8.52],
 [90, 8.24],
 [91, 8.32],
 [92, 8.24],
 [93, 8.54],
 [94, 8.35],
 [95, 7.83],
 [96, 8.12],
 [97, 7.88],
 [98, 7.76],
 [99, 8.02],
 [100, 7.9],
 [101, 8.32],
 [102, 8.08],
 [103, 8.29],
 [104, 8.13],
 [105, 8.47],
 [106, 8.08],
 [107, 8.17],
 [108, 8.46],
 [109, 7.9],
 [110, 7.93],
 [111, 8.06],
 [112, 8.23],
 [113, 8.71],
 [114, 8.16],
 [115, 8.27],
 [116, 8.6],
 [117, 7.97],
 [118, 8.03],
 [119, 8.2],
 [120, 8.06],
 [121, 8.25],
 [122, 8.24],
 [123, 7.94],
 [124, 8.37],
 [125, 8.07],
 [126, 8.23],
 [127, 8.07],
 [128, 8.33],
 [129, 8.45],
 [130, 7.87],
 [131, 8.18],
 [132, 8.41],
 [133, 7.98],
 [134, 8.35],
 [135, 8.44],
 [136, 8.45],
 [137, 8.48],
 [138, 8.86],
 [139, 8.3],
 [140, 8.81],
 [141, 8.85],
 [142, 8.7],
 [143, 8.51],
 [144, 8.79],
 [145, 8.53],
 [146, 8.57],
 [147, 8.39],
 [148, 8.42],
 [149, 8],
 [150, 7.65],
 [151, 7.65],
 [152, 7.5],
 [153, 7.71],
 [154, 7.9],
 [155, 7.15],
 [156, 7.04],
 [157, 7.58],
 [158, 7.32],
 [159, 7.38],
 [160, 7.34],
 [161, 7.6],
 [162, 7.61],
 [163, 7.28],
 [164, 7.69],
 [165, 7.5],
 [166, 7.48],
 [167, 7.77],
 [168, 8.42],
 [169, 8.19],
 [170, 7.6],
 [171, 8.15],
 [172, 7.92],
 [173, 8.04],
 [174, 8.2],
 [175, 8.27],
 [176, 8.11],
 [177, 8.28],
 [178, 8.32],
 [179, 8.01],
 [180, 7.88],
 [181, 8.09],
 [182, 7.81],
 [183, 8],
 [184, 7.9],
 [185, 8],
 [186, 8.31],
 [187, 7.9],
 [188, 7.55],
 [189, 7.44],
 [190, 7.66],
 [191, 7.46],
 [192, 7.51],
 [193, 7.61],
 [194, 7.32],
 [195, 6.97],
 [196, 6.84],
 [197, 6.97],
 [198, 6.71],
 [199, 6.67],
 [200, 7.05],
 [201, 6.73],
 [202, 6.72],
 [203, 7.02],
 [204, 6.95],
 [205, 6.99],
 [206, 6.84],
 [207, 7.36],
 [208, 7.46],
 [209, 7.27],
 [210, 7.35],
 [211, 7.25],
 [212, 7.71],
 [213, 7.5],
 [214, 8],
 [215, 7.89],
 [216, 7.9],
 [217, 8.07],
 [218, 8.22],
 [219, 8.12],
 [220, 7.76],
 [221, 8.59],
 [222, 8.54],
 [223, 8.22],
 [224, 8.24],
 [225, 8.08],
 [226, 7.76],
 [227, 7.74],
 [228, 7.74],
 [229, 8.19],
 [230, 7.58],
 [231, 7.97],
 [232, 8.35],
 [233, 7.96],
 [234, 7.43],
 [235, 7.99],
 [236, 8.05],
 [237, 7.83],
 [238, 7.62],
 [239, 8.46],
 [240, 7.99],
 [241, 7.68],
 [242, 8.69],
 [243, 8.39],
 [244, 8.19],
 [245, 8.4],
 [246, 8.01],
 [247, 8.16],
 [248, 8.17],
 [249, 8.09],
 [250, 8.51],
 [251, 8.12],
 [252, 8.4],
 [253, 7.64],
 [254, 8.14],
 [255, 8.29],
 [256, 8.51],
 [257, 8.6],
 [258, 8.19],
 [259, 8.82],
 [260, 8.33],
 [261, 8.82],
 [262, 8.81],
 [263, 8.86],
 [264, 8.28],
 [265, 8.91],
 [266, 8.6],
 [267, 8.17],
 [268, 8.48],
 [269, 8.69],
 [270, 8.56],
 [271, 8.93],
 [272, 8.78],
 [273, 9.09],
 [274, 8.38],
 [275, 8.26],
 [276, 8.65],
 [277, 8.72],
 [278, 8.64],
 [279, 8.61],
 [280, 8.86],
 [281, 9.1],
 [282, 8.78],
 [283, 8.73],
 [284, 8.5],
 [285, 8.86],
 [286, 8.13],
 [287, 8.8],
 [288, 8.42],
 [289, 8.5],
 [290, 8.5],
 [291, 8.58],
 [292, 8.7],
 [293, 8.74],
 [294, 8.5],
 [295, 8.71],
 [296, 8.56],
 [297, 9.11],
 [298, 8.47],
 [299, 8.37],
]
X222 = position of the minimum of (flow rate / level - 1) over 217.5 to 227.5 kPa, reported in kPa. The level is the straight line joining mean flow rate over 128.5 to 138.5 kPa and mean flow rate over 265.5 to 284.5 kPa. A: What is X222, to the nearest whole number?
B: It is 227 kPa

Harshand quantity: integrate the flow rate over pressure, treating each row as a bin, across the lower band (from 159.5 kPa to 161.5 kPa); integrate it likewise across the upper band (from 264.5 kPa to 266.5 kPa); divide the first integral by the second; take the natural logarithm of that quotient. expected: -0.16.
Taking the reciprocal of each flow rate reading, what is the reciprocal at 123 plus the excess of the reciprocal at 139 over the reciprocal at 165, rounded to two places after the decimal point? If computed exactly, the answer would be 0.11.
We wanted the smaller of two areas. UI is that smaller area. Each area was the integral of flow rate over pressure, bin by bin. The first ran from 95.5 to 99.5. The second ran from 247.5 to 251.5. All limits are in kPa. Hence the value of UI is 31.8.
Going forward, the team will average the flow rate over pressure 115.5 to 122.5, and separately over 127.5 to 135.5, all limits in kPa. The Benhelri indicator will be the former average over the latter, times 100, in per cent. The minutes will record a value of 99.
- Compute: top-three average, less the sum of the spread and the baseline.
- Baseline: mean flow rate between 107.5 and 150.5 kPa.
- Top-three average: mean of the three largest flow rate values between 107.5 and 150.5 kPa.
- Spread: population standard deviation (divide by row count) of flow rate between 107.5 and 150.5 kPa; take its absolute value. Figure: 0.25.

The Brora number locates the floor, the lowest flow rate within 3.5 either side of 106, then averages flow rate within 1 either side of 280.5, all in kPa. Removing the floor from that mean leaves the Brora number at 1.1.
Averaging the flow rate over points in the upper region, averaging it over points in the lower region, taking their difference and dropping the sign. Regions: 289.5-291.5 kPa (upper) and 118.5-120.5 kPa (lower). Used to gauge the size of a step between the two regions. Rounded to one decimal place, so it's 0.4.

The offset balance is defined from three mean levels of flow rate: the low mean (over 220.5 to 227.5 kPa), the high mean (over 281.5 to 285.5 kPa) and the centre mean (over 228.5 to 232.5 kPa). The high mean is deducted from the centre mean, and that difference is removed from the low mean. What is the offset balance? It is 8.86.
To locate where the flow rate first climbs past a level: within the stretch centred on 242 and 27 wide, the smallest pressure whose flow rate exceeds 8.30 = 232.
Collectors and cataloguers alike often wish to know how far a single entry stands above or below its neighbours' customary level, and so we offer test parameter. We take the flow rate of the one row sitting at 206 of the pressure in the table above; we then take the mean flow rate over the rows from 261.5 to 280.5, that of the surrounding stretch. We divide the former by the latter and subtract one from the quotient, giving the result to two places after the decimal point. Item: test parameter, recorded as -0.21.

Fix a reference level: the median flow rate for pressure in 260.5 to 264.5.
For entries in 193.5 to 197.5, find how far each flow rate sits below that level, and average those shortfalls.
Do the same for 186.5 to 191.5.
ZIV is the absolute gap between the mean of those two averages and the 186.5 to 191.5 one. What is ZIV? 0.29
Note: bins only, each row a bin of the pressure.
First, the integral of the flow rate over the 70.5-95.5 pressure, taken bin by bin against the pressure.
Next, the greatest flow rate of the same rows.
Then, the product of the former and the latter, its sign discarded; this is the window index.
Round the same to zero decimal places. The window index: 1795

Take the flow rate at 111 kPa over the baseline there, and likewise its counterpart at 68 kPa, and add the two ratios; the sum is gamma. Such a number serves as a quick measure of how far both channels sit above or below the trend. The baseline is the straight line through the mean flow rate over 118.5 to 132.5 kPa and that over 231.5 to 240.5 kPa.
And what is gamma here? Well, 2.01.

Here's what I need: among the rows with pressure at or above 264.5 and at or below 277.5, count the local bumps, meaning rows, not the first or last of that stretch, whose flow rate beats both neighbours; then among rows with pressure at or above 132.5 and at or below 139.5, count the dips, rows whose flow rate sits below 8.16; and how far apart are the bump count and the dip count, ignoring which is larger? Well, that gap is 2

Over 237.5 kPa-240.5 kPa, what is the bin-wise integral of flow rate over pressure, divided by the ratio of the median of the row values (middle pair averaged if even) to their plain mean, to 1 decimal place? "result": 24.2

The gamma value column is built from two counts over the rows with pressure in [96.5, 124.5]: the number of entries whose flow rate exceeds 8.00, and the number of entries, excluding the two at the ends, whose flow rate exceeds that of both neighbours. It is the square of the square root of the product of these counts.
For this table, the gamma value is 189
